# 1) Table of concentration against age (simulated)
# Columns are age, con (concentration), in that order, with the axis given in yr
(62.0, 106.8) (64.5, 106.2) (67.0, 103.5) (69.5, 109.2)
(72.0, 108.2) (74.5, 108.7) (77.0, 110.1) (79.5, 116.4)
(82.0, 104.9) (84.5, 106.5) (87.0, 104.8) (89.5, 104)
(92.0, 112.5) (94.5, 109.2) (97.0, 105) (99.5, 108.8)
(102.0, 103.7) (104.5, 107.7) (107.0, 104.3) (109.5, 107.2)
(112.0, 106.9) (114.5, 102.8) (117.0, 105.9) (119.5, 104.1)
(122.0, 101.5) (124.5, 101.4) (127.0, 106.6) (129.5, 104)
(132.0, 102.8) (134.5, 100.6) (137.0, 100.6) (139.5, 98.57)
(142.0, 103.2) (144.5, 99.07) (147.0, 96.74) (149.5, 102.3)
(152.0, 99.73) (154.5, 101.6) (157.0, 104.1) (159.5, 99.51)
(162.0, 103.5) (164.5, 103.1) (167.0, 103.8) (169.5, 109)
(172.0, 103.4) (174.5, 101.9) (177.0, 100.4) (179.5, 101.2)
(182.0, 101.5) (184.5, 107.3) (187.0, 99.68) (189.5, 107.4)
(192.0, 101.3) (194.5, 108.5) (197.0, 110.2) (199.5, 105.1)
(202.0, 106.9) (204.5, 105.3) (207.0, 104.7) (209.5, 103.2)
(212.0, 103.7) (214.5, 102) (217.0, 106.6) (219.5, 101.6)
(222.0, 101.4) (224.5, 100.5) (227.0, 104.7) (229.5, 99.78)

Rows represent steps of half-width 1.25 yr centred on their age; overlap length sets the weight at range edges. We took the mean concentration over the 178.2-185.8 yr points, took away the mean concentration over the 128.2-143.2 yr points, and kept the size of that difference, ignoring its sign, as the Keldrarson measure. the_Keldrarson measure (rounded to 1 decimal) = 1.7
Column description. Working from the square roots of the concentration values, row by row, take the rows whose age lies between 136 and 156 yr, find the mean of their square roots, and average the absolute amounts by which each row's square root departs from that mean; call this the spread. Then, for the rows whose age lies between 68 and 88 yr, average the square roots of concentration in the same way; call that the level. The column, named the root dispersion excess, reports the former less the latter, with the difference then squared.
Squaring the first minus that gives 107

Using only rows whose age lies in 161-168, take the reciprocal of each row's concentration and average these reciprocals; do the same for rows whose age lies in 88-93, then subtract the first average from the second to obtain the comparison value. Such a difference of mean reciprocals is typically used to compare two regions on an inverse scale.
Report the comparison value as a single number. -0.0004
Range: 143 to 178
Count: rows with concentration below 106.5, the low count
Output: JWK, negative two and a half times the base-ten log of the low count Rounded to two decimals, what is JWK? -2.78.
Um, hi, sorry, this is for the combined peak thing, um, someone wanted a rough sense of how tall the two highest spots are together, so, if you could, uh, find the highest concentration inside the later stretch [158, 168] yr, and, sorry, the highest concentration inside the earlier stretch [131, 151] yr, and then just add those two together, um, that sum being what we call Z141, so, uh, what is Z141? 207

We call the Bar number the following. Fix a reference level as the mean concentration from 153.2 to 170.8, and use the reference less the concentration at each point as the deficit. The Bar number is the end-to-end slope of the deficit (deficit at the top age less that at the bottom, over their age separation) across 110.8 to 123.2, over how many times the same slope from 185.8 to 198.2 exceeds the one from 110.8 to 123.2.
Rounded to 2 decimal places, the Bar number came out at -0.28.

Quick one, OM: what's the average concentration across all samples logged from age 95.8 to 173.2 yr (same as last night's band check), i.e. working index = 103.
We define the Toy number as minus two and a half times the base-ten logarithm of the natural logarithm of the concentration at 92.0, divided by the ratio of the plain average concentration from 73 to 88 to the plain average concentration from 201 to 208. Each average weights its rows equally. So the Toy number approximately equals -1.66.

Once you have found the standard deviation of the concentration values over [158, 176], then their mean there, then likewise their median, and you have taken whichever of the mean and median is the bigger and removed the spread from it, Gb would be 101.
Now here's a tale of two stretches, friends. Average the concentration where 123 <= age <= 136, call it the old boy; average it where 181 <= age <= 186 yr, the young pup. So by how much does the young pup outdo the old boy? 1.3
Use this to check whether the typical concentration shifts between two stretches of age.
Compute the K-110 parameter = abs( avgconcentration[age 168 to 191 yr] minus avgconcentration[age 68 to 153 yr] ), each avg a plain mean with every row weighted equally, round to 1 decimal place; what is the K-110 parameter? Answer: 1.4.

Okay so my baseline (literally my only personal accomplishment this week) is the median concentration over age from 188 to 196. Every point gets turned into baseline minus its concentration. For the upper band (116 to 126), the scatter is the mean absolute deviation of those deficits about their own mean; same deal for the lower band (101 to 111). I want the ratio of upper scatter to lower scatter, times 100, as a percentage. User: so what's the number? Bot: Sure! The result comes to 103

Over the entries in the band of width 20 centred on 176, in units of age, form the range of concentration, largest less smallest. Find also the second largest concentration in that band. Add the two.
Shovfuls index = 116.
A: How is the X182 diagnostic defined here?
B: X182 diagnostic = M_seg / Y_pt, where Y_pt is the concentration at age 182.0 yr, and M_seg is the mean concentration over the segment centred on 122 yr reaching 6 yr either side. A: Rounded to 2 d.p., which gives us 1.02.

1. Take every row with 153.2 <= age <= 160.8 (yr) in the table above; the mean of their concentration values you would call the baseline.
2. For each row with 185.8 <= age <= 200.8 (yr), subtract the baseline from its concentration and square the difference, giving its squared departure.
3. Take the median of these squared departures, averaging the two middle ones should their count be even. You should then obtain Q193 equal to 21.7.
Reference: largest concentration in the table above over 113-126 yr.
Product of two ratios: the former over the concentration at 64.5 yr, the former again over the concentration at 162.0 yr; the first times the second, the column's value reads 1.02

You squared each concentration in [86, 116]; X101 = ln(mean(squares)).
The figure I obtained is 9.34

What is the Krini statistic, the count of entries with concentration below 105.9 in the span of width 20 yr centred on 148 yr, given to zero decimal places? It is 8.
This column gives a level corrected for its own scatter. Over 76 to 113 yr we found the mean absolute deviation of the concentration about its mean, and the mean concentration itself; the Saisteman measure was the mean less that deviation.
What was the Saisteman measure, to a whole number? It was 105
